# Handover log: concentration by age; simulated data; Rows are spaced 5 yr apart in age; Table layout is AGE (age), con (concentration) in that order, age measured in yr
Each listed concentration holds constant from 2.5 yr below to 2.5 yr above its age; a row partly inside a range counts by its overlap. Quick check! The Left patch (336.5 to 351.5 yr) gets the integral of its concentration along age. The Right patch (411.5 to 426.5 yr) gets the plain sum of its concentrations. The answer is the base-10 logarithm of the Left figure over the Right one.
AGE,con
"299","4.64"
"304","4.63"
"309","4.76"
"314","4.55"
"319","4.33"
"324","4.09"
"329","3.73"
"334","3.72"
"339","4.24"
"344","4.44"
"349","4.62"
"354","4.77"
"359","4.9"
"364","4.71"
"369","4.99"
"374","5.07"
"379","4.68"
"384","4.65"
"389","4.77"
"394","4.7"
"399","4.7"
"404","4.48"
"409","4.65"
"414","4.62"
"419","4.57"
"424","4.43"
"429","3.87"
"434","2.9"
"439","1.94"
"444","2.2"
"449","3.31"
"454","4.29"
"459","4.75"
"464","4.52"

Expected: 0.69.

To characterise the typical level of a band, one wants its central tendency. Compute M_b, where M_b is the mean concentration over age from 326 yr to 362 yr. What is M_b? 4.35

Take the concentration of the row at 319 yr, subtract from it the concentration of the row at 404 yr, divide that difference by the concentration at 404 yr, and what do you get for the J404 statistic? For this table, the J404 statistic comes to -0.03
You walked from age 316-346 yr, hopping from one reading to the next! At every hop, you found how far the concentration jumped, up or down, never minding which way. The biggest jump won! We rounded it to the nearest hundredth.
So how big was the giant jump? 0.52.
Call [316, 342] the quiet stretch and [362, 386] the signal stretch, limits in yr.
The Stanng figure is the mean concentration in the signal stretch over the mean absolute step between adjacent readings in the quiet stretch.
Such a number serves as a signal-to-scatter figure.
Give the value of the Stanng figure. 17.1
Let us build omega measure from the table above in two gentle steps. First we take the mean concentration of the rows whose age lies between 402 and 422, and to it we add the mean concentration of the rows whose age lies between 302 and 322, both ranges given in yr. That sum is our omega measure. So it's 9.1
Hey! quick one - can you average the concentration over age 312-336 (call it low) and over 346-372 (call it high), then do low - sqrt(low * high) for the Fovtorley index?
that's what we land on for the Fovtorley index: -0.34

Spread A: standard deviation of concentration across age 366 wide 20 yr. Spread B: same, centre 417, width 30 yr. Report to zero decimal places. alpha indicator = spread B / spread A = 2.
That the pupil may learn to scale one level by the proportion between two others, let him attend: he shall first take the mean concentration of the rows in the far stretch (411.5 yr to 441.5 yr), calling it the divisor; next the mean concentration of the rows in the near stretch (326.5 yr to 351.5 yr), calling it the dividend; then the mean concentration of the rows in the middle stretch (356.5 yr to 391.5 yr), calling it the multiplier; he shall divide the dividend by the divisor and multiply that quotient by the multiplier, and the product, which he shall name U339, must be 5.38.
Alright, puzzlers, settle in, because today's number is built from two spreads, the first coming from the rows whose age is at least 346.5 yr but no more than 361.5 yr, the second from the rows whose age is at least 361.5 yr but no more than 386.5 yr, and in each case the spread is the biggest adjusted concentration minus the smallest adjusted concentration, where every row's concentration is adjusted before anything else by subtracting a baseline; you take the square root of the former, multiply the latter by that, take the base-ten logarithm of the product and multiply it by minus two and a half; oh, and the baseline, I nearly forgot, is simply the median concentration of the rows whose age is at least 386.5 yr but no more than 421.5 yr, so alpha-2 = 1.6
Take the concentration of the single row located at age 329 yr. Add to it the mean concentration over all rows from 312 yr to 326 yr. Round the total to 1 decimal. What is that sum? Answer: 8.1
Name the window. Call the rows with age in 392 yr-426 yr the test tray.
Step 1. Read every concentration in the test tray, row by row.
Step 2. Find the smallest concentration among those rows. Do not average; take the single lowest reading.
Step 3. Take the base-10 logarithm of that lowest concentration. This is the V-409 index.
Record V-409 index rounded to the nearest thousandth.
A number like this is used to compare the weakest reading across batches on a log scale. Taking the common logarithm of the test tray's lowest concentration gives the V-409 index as 0.646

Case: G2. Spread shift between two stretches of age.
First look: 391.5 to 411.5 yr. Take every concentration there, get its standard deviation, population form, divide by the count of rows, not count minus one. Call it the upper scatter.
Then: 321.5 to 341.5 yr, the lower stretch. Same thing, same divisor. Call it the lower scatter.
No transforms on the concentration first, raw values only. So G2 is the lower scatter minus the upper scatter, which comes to 0.14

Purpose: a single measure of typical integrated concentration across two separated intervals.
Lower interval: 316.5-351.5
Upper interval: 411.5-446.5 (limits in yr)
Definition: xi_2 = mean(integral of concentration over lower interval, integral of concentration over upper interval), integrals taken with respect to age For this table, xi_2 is 134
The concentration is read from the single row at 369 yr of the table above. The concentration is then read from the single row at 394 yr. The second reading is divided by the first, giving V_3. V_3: 0.94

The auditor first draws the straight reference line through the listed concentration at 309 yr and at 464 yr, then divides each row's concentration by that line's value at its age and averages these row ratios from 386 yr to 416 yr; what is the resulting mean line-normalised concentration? 1.01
